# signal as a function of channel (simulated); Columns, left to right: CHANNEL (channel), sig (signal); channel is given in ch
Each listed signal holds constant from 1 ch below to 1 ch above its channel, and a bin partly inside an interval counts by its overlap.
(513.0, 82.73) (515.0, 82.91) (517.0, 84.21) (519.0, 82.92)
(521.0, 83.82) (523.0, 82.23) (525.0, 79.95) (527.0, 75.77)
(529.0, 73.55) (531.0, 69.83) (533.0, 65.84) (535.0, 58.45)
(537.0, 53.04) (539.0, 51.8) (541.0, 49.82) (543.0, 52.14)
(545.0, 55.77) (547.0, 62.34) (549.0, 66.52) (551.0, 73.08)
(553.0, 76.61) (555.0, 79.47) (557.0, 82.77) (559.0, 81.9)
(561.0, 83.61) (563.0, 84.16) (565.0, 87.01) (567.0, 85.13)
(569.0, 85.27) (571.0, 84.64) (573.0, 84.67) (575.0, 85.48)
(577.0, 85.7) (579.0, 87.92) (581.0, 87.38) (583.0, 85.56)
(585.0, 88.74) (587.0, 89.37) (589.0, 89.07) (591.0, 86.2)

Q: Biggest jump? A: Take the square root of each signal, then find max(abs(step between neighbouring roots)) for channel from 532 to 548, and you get 0.47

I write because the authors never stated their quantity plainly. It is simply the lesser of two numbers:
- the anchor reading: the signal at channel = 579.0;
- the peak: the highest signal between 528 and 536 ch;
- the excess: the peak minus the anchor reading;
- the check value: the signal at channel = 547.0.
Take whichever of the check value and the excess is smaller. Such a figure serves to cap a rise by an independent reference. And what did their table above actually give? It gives -14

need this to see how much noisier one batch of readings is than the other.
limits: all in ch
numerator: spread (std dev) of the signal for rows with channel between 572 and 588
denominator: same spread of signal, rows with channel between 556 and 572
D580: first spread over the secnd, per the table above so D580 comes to 1.1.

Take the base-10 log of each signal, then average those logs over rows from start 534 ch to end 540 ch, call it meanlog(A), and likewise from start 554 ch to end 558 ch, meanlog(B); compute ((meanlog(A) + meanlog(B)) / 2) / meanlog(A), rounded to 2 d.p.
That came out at 1.05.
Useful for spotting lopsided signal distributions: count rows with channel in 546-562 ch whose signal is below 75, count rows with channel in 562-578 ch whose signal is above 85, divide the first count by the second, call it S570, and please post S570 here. 0.6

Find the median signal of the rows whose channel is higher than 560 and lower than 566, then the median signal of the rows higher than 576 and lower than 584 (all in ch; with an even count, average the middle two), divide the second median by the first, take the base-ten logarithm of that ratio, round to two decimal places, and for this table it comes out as 0.01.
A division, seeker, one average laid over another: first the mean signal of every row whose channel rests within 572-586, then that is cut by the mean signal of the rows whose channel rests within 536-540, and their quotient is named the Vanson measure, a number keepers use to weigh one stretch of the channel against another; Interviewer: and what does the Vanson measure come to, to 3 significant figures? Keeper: 1.65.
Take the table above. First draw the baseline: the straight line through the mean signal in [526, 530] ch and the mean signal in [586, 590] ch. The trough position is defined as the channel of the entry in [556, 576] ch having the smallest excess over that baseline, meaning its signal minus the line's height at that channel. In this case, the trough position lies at 573.0 ch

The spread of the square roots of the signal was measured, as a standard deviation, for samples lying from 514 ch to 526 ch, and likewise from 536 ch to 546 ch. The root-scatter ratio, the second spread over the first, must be 1.8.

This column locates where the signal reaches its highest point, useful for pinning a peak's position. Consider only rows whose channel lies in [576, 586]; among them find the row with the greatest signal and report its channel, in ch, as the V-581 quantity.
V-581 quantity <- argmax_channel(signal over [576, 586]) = 585.0 ch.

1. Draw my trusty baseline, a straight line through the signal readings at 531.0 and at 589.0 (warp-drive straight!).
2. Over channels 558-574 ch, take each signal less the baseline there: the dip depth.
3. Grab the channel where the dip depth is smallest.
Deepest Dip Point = 573.0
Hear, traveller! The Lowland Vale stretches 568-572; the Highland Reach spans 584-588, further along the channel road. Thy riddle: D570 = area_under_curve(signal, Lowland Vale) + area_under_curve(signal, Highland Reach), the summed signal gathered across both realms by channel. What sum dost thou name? 696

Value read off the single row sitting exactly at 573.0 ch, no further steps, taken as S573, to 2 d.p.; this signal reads 84.67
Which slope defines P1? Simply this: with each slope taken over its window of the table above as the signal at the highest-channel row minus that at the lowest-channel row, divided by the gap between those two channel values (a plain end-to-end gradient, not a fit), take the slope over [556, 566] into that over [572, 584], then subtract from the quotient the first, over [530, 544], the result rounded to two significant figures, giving 1.6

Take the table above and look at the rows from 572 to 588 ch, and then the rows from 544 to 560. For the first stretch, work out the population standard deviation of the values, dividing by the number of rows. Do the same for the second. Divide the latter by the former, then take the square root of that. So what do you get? 2.4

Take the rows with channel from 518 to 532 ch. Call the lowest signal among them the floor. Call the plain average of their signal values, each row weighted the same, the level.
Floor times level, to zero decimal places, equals 5467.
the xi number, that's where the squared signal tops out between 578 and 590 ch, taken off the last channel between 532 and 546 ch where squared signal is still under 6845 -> -42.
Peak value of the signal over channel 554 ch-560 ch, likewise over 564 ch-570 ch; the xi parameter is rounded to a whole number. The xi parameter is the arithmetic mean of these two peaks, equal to 85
